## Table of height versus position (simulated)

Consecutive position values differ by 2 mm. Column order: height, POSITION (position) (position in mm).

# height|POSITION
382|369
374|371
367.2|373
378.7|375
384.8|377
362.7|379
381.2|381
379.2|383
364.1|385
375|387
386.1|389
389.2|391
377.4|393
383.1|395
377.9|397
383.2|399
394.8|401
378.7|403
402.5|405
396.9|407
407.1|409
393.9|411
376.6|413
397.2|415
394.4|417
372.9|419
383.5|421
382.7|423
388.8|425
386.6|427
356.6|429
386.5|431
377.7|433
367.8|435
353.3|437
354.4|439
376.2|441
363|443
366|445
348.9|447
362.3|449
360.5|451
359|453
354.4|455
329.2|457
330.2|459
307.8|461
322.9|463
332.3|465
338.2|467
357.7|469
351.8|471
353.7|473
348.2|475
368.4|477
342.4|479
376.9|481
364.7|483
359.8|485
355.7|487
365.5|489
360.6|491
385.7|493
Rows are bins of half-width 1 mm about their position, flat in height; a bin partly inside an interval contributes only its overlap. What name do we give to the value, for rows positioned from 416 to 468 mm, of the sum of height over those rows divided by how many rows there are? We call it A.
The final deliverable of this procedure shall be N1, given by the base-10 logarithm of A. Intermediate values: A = 360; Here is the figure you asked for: 2.56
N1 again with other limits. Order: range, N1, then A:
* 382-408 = 2.58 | 384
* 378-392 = 2.58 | 377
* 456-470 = 2.52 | 331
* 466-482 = 2.55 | 355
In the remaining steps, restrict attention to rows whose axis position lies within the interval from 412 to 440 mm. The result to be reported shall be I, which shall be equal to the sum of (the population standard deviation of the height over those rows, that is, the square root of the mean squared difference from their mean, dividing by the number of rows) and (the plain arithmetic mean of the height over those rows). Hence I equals 391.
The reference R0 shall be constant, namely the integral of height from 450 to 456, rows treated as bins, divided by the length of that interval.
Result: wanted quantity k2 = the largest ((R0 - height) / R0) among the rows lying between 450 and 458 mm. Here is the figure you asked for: 0.08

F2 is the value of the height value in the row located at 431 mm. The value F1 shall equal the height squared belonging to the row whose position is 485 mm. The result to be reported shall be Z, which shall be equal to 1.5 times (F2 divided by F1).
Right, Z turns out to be 0.0045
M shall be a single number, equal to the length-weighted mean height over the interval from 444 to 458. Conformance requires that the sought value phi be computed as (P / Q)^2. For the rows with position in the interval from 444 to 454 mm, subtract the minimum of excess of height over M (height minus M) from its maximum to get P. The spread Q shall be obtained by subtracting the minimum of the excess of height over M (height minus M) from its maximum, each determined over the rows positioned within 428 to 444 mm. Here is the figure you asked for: 0.27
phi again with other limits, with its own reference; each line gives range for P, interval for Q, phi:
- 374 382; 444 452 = 1.67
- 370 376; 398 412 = 0.16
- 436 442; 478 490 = 0.44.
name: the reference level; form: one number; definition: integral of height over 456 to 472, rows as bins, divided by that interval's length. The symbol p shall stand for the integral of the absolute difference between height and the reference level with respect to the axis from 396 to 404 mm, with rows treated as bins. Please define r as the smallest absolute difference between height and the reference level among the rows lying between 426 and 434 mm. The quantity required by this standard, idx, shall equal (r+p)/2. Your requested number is 211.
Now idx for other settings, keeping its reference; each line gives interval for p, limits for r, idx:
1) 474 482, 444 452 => 108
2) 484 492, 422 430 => 118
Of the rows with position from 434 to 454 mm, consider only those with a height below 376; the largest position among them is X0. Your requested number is 453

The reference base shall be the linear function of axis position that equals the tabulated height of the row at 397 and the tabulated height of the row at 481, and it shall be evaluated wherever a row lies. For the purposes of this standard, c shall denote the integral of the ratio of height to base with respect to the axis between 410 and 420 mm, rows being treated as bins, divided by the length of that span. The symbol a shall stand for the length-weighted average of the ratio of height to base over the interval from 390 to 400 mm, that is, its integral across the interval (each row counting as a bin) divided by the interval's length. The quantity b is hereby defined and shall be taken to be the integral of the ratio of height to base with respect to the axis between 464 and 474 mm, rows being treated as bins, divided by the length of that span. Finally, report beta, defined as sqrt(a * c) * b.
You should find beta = 0.936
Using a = 1.01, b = 0.92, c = 1.02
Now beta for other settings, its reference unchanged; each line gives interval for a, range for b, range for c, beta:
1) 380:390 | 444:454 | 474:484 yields 0.930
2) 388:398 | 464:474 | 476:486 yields 0.908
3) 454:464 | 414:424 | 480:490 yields 0.939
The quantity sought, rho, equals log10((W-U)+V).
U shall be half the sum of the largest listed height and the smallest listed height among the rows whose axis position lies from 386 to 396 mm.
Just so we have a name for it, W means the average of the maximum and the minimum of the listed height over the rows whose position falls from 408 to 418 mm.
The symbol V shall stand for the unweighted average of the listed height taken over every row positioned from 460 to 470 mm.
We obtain 2.53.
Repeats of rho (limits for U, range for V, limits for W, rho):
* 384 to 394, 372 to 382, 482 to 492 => 2.55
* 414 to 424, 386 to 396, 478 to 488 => 2.55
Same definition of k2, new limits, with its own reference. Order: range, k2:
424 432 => 0.00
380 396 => -0.02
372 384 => -0.01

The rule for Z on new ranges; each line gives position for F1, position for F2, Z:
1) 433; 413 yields 0.0040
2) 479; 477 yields 0.0047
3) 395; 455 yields 0.0036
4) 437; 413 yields 0.0045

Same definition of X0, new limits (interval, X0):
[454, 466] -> 465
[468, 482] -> 479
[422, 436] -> 435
